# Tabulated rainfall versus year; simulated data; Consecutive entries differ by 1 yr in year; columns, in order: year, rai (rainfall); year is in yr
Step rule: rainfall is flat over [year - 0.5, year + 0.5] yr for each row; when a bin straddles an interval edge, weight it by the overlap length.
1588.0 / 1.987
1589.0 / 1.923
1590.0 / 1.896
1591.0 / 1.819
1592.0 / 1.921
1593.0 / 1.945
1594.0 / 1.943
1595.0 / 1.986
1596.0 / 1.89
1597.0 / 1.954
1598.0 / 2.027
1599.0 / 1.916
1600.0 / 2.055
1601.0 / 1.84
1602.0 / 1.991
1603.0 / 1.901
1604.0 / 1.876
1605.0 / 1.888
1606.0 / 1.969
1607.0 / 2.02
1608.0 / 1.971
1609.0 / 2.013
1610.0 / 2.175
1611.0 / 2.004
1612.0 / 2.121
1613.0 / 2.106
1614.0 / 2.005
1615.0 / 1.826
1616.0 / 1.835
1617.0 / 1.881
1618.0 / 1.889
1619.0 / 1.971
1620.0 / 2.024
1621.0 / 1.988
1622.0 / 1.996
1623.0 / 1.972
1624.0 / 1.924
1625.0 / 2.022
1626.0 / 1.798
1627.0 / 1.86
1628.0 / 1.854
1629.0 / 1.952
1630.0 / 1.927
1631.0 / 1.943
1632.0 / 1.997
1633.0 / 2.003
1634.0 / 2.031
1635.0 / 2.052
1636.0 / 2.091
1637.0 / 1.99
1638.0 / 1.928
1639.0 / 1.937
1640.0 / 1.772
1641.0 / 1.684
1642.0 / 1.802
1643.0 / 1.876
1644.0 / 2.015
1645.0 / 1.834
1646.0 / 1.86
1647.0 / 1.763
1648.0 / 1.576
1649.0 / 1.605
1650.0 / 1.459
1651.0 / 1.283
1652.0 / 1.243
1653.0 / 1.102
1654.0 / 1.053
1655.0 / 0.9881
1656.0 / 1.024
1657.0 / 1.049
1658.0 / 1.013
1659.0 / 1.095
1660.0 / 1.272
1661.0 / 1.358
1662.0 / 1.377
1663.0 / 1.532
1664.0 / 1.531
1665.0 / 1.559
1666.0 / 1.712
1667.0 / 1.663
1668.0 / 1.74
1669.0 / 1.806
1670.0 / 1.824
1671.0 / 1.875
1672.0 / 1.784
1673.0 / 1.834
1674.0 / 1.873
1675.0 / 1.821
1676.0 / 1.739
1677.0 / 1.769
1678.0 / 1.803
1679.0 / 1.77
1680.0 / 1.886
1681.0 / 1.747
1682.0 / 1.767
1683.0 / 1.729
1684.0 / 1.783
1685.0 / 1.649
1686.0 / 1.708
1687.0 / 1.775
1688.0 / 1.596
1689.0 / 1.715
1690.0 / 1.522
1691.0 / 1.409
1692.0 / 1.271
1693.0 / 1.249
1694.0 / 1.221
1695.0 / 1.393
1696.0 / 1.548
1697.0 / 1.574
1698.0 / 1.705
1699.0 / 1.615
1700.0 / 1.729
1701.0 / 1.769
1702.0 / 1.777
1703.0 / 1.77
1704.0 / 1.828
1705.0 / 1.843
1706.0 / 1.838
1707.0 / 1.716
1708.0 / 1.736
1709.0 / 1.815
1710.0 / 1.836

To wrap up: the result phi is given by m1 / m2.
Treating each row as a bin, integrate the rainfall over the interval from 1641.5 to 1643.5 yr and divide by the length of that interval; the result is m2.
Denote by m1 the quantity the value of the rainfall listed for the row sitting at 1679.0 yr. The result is 0.96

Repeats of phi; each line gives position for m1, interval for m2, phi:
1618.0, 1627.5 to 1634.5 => 0.96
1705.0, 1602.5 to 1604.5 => 0.98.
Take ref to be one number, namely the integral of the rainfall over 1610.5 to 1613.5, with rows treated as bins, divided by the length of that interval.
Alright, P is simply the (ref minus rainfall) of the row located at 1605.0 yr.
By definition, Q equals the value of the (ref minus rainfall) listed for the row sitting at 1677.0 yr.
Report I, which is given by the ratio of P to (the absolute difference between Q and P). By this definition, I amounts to 1.6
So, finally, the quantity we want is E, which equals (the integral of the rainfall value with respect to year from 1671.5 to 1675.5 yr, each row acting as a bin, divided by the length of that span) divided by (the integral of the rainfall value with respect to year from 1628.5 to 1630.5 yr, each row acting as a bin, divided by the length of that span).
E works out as 0.94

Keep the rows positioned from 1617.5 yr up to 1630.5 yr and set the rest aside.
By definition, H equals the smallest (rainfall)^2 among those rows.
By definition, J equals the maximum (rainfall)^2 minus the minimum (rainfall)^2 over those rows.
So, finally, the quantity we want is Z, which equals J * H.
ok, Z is 2.8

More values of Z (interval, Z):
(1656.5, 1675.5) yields 2.6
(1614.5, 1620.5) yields 2.5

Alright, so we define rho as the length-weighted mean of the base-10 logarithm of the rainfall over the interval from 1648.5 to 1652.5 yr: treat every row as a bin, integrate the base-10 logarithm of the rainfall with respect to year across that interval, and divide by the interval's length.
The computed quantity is 0.14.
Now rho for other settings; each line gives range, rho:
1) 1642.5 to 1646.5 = 0.28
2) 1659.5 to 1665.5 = 0.16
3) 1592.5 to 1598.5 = 0.29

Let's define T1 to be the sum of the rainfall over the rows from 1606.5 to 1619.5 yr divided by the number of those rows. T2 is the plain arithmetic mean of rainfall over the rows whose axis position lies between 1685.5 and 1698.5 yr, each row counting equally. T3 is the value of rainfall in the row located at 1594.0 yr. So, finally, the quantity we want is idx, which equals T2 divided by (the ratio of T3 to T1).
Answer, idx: 1.5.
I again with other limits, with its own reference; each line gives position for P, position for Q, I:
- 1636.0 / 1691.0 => 0.0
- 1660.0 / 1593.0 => 1.2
